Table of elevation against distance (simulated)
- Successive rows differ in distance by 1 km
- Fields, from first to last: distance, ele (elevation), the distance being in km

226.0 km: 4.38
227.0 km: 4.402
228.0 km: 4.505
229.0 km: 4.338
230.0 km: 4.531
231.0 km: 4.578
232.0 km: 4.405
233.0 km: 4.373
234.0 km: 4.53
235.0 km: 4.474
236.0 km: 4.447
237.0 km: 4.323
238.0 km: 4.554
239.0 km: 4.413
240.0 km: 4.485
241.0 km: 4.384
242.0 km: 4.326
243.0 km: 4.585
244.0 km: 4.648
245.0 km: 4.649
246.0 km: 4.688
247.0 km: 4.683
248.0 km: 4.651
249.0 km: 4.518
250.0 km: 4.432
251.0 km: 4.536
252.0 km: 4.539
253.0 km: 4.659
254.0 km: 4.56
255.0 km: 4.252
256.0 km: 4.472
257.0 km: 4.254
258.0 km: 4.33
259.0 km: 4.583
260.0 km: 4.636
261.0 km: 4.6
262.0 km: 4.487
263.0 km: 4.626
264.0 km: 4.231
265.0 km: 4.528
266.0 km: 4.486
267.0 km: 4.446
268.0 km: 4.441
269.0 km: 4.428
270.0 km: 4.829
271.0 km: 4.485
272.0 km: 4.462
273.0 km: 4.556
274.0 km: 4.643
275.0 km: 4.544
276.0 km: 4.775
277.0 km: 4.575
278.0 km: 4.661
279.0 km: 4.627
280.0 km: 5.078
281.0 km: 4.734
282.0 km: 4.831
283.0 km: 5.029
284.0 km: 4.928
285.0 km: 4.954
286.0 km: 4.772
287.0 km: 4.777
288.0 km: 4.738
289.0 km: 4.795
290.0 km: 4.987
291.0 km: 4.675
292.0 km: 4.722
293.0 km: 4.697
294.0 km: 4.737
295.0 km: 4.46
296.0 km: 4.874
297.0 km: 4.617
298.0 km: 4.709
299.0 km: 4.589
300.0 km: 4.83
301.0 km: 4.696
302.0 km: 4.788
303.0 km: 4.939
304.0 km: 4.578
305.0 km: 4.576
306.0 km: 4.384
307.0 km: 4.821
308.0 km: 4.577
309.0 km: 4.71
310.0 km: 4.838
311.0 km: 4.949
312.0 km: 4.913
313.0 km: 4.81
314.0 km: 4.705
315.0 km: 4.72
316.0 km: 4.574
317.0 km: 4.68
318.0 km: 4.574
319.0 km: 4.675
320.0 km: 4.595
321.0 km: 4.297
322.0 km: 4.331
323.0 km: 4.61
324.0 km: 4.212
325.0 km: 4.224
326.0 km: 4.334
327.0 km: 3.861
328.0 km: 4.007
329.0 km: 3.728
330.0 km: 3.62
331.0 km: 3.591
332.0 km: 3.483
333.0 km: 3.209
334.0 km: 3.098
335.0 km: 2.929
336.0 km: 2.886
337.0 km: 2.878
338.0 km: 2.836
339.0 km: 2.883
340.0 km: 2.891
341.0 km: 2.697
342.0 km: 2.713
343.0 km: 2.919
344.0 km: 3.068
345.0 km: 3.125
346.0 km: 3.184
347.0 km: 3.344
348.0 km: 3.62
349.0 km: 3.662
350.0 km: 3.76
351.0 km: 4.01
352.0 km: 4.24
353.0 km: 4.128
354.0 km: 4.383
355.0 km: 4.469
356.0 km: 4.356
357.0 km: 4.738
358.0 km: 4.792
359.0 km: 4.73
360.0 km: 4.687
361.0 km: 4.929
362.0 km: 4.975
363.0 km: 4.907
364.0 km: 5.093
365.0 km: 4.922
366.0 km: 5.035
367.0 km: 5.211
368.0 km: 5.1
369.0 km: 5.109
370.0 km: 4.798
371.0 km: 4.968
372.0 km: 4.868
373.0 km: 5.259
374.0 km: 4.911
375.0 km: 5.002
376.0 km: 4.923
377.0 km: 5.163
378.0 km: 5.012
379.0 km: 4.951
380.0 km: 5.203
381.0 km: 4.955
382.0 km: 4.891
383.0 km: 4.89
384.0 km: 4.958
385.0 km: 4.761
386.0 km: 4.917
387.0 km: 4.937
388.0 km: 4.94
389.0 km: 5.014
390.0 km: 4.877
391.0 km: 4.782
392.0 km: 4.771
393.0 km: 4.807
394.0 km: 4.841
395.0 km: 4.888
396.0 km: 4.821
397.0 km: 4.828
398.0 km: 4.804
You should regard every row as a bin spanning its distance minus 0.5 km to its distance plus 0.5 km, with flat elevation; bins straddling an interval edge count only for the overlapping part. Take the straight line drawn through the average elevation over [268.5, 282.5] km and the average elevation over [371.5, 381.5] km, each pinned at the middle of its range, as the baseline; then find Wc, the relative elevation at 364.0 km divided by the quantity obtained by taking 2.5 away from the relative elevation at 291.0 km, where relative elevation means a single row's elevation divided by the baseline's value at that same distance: -0.68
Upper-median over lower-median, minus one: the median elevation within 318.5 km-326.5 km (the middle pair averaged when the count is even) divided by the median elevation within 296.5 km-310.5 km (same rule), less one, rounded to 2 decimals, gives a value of -0.08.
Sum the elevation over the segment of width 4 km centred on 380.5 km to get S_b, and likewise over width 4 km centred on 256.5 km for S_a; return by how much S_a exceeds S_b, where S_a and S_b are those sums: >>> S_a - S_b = -2.7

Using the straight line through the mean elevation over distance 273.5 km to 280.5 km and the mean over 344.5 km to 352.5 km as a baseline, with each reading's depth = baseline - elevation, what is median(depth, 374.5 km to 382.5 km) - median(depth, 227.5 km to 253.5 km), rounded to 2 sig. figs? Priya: -2.6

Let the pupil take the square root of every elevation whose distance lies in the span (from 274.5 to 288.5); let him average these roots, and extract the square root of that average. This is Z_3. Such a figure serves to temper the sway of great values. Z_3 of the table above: 1.48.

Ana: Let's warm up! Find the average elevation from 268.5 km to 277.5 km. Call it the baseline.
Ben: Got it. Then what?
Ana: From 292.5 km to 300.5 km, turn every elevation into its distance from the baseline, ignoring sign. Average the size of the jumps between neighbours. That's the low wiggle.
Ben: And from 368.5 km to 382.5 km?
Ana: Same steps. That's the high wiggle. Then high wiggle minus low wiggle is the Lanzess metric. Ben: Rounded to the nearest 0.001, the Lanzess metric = 0.060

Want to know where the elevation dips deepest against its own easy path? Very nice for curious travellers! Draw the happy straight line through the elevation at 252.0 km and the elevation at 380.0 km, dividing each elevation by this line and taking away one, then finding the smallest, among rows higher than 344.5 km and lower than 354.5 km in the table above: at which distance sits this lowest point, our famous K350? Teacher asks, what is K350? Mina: 345.0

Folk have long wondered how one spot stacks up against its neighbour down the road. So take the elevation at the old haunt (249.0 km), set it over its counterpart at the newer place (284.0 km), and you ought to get 0.92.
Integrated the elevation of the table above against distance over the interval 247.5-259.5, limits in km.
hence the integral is 53.8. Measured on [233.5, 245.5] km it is 53.8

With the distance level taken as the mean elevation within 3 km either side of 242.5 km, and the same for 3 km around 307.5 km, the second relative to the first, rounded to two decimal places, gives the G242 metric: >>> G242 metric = 1.03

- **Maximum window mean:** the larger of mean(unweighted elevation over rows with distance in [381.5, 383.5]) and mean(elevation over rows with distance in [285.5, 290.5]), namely 4.89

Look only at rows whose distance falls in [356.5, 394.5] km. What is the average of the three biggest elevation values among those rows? 5.2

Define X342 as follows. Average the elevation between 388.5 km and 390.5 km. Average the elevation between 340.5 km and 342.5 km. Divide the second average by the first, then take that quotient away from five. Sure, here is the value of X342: 4.45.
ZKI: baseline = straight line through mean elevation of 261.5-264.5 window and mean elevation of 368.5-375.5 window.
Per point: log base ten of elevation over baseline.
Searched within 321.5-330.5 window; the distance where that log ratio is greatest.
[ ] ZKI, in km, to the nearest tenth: 323.0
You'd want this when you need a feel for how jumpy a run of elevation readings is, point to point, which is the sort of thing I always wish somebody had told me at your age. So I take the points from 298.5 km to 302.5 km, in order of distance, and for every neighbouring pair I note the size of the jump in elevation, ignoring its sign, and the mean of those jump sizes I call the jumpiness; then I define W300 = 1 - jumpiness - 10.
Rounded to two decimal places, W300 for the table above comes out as -9.16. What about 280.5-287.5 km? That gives -9.10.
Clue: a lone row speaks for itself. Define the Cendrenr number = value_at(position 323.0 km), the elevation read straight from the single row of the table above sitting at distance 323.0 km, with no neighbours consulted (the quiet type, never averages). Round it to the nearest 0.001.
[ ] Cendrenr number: 4.610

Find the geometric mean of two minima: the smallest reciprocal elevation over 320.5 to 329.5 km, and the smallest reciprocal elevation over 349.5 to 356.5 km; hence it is 0.220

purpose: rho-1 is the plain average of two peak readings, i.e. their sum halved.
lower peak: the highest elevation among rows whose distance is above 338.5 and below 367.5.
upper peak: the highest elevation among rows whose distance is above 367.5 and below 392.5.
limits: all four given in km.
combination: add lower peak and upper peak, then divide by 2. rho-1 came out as 5.2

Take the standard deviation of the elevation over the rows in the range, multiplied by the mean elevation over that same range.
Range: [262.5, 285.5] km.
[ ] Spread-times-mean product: 1.0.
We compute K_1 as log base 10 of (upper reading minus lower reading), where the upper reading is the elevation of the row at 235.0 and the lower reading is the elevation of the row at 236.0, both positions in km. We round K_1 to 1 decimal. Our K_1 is -1.6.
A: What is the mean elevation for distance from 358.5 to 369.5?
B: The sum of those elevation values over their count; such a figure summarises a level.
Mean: 4.97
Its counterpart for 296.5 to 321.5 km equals 4.69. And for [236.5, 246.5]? 4.51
